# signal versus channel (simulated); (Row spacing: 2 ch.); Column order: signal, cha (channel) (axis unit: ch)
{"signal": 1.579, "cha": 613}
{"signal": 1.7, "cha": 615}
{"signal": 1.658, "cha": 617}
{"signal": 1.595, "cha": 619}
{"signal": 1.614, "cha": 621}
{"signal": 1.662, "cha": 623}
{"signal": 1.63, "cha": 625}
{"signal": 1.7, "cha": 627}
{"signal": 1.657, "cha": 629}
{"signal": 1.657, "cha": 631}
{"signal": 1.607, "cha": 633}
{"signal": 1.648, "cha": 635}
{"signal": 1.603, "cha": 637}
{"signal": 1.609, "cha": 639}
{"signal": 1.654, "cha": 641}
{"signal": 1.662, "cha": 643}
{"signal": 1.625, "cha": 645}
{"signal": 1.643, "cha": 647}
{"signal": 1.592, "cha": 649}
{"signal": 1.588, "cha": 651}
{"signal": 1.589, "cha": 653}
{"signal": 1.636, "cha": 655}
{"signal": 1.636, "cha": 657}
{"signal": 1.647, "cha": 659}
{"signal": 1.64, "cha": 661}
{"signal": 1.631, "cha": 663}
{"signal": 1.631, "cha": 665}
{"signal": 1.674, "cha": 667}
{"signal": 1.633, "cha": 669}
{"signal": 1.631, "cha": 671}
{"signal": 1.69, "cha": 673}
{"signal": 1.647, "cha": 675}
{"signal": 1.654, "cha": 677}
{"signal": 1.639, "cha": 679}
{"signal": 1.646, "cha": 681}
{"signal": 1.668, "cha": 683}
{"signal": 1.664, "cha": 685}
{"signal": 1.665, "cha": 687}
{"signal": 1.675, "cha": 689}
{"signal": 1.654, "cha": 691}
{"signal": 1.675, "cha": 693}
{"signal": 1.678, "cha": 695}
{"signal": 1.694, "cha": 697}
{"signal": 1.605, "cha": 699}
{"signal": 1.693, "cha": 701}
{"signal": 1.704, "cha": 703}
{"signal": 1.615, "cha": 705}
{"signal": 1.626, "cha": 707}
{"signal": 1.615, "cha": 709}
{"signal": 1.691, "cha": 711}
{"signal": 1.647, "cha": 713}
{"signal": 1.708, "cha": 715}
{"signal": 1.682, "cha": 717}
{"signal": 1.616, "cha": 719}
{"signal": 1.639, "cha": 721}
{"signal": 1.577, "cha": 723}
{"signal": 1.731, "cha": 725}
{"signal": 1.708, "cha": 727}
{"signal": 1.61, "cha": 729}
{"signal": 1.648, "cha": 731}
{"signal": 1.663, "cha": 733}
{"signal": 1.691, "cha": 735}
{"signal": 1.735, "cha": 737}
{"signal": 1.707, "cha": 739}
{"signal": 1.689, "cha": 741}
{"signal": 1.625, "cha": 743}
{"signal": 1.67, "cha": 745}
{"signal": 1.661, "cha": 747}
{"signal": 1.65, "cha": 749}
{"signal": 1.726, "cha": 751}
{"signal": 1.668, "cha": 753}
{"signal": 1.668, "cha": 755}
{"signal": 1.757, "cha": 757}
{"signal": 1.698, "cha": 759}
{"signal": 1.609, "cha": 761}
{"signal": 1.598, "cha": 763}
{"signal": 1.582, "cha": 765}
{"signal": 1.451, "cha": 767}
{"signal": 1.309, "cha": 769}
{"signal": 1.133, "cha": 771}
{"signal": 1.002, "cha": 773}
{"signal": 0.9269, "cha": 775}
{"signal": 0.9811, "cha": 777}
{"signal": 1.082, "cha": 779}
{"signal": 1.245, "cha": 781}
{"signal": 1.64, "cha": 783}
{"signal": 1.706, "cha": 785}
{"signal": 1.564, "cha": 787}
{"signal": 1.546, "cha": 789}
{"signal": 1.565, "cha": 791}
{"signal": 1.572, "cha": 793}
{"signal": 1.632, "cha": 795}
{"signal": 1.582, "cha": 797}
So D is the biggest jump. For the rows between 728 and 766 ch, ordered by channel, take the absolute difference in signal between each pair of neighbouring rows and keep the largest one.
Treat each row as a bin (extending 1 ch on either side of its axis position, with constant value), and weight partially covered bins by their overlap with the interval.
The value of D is 0.09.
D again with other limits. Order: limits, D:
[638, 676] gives 0.06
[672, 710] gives 0.09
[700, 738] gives 0.15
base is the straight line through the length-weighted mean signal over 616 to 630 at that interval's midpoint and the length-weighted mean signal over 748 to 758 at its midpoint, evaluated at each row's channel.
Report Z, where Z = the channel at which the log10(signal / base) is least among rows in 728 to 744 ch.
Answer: 729 ch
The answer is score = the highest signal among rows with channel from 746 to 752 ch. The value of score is 1.726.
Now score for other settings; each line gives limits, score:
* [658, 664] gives 1.647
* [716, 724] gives 1.682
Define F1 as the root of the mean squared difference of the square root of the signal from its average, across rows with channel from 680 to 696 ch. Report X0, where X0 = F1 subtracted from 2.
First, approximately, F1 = 0.004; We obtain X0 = 2.00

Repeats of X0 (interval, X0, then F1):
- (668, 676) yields 1.99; 0.009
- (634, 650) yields 1.99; 0.010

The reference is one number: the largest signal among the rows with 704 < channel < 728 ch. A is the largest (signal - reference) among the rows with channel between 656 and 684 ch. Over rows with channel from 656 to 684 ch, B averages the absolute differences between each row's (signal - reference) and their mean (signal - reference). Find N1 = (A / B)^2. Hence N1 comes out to 9.0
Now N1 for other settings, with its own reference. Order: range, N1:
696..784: 0.0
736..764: 0.5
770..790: 0.0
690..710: 0.7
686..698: 15.7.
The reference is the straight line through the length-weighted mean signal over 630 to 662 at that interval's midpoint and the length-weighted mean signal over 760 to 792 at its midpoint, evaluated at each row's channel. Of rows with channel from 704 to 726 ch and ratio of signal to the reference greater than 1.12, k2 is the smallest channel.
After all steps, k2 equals 711 ch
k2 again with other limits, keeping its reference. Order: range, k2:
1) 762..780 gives 763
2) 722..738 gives 725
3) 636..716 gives 703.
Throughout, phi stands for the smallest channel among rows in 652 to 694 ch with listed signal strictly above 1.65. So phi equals 667 ch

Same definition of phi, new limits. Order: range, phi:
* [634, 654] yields 641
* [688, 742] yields 689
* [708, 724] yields 711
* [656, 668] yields 667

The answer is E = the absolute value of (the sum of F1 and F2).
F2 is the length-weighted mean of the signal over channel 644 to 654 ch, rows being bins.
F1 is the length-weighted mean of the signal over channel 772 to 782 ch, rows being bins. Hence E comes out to 2.65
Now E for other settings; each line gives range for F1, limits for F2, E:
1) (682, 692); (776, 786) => 3.00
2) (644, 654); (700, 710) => 3.26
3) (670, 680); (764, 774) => 2.95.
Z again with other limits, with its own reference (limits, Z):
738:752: 743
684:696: 691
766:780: 775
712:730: 723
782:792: 789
